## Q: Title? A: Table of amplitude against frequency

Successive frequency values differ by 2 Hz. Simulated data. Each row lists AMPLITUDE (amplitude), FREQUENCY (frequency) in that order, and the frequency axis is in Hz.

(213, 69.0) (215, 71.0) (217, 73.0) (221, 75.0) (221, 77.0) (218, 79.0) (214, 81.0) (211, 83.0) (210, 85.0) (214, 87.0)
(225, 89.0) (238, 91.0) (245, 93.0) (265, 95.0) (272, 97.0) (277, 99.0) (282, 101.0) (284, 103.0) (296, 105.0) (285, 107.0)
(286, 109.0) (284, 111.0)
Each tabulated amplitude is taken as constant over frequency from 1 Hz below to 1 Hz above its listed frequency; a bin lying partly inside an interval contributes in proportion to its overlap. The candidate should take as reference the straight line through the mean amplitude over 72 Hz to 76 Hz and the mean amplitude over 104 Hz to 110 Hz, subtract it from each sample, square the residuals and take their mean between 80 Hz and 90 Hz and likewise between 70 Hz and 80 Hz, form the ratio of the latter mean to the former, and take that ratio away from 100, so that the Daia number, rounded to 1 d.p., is 100.0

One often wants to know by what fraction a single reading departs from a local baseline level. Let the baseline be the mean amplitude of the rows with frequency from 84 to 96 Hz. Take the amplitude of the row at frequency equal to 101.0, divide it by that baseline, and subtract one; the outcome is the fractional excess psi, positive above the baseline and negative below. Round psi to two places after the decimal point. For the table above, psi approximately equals 0.21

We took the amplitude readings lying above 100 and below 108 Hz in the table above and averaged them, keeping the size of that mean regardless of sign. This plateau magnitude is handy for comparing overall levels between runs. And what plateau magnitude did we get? 287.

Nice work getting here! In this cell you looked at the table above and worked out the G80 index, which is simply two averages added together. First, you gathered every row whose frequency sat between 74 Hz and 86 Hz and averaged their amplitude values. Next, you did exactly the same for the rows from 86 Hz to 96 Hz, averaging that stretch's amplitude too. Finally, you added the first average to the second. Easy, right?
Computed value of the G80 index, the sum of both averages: 453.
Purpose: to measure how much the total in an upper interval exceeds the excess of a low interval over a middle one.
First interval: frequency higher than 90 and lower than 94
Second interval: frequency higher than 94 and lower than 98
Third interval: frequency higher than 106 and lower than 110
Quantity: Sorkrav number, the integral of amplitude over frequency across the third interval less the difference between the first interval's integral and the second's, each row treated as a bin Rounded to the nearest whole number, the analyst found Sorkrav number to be 1250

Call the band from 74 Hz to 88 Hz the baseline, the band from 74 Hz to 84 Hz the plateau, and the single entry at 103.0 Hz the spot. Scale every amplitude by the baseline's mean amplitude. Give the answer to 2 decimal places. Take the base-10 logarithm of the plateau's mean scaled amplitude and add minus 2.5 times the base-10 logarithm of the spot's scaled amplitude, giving -0.30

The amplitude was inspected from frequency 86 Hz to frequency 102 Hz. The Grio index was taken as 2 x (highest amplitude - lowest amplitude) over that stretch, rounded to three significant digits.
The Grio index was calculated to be 136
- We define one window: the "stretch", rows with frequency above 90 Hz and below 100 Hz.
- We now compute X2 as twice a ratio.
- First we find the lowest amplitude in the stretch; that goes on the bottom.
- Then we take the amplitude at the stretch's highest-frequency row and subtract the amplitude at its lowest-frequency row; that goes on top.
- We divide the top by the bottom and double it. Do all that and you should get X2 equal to 0.33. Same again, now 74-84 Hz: -0.09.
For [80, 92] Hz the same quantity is 0.23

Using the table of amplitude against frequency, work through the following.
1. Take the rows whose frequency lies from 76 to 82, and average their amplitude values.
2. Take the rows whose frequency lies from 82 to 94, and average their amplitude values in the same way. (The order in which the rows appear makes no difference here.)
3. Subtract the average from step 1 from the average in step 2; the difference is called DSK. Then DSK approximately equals 6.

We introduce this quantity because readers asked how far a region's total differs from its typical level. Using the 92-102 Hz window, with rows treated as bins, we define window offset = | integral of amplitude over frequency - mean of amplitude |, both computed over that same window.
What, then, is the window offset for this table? 2414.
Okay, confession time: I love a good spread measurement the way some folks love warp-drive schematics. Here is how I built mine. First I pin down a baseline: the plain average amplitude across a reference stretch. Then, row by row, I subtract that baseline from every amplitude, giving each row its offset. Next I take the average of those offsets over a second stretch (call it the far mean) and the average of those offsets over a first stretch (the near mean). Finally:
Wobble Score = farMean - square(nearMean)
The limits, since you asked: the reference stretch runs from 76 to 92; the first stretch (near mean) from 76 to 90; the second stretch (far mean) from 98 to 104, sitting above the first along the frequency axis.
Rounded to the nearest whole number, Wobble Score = 55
